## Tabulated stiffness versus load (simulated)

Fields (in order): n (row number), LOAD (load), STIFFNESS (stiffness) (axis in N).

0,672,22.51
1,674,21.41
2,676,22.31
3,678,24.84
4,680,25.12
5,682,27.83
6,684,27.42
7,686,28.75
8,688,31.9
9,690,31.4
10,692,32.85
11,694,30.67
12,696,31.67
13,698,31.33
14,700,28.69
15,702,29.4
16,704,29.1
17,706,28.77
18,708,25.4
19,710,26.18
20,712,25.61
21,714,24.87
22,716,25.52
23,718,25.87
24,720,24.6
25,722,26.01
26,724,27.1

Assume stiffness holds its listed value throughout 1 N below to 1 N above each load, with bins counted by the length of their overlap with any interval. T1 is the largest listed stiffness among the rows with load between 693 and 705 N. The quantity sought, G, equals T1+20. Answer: 51.7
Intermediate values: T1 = 31.67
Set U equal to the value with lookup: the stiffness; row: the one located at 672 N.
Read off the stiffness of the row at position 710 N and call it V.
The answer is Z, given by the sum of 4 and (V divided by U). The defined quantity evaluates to 5.16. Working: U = 22.51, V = 26.18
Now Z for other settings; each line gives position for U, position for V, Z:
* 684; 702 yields 5.07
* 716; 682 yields 5.09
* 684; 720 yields 4.90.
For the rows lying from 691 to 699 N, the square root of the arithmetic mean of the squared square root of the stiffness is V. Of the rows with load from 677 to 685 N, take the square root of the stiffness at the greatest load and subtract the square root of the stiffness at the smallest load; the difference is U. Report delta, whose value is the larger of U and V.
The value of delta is 5.62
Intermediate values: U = 0.25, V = 5.62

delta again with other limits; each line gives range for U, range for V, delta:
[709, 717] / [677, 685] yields 5.13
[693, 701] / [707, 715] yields 5.05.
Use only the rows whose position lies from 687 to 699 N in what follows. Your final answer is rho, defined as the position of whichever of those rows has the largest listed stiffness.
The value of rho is 692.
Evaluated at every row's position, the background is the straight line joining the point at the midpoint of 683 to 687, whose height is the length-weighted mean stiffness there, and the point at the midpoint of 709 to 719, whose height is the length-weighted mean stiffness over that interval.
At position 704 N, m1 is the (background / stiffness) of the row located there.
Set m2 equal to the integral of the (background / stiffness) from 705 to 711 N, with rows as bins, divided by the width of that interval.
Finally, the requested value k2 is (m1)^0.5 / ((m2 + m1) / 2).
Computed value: 1.01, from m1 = 0.91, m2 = 0.98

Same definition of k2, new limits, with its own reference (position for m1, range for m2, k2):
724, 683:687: 1.00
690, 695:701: 1.06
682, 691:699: 1.07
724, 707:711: 0.99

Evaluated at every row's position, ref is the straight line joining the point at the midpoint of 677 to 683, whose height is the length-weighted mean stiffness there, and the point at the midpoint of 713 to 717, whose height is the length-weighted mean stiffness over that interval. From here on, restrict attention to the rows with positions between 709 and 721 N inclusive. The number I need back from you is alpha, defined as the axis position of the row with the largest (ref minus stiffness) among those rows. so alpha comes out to 720 N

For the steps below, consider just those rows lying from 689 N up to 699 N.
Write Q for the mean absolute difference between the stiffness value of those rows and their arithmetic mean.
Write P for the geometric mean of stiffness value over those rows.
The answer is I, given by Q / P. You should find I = 0.017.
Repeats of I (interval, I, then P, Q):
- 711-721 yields 0.018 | 25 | 0.4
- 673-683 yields 0.081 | 24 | 2.0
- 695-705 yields 0.039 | 30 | 1.2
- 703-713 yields 0.057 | 27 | 1.5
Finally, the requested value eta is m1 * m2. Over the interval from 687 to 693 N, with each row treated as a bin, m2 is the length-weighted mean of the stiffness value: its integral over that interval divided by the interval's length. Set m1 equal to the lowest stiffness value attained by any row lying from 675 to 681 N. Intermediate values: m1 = 22.31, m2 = 32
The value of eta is 715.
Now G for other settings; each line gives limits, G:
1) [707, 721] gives 46.2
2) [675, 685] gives 47.8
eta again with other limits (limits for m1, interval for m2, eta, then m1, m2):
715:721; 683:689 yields 722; 24.6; 29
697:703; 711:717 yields 727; 28.69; 25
